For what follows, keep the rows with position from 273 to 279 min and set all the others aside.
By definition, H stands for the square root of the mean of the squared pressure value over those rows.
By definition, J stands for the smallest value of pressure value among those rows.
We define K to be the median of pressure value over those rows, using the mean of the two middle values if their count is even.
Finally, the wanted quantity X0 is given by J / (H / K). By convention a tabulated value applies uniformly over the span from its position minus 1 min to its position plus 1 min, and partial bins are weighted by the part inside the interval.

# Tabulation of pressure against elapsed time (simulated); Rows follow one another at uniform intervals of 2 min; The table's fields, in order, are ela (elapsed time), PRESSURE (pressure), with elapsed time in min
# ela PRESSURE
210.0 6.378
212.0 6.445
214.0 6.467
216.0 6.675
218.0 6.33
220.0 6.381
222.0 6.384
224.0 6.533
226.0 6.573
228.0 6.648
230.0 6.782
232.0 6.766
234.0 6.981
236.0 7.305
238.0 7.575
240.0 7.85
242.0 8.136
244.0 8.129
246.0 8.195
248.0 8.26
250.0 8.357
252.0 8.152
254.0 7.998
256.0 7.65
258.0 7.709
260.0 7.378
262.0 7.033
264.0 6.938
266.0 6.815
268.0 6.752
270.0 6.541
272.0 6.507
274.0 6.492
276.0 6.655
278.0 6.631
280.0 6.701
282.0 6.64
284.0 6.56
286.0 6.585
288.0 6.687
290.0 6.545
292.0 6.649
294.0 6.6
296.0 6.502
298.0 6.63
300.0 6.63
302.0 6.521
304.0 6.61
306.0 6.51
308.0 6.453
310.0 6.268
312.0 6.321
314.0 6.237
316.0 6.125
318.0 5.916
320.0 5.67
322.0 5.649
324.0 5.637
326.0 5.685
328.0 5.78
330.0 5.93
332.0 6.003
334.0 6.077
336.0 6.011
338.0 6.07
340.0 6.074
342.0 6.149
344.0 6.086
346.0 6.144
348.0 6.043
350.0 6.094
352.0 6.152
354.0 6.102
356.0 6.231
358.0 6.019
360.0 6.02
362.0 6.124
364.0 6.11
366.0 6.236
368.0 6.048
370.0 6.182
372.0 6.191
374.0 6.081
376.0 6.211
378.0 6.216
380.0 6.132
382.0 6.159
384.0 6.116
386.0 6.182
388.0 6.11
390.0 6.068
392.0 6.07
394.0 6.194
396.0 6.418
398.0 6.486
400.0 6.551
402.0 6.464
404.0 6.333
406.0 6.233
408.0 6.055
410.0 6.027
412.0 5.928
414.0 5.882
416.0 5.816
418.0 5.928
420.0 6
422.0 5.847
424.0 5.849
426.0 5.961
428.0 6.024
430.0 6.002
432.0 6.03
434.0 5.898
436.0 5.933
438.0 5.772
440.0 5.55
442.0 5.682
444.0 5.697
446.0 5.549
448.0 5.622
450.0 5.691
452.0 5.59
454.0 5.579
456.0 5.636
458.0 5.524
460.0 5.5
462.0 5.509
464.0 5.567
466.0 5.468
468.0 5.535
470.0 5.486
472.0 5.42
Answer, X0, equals 6.5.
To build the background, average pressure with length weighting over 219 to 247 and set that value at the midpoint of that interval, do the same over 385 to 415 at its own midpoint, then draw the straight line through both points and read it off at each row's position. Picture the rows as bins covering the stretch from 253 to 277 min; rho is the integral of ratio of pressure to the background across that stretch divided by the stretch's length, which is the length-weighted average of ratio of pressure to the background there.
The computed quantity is 1.009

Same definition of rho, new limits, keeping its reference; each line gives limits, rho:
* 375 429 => 0.989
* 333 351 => 0.931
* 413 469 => 0.962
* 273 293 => 0.962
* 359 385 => 0.965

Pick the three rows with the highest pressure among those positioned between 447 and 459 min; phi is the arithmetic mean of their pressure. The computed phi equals 5.6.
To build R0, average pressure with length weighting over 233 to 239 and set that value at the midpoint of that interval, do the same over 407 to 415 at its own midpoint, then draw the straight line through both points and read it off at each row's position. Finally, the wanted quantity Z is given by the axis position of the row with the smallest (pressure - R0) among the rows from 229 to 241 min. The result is 232.0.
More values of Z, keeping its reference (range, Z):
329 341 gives 330.0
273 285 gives 274.0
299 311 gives 310.0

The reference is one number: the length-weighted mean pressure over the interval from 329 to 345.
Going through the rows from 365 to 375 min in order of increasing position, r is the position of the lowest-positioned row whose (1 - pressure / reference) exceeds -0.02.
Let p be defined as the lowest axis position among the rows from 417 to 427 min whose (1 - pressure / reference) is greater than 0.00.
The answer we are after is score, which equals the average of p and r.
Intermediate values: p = 418.0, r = 368.0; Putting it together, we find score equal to 393 min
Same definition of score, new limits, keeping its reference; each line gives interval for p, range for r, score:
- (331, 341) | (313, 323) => 324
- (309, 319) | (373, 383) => 346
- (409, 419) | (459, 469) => 435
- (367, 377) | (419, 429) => 394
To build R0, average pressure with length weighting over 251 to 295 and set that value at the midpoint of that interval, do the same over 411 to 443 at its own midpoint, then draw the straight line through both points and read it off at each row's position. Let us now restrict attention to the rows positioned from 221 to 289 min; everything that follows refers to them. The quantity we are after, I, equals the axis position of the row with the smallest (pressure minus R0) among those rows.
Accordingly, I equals 222.0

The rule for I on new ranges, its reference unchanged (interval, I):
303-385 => 322.0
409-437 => 416.0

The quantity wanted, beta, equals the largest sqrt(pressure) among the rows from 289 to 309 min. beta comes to 2.58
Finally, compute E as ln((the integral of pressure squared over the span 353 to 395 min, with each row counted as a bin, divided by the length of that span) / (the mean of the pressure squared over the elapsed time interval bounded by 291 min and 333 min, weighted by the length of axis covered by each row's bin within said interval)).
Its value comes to 0.0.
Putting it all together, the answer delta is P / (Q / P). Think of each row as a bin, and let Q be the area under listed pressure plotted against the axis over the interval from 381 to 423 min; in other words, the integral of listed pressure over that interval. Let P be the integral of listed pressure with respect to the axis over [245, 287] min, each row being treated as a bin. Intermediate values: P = 301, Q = 258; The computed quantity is 352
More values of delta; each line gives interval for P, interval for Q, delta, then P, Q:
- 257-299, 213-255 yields 263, 283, 305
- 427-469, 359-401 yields 219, 239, 260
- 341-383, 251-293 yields 228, 257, 291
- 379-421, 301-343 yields 261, 258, 255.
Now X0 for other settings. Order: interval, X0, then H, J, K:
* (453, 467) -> 5.5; 5.5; 5.468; 5.52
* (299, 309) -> 6.4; 6.5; 6.453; 6.52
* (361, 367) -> 6.1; 6.2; 6.11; 6.12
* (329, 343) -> 6.0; 6.0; 5.93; 6.07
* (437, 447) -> 5.6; 5.7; 5.549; 5.68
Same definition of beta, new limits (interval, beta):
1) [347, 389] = 2.50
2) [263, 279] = 2.63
